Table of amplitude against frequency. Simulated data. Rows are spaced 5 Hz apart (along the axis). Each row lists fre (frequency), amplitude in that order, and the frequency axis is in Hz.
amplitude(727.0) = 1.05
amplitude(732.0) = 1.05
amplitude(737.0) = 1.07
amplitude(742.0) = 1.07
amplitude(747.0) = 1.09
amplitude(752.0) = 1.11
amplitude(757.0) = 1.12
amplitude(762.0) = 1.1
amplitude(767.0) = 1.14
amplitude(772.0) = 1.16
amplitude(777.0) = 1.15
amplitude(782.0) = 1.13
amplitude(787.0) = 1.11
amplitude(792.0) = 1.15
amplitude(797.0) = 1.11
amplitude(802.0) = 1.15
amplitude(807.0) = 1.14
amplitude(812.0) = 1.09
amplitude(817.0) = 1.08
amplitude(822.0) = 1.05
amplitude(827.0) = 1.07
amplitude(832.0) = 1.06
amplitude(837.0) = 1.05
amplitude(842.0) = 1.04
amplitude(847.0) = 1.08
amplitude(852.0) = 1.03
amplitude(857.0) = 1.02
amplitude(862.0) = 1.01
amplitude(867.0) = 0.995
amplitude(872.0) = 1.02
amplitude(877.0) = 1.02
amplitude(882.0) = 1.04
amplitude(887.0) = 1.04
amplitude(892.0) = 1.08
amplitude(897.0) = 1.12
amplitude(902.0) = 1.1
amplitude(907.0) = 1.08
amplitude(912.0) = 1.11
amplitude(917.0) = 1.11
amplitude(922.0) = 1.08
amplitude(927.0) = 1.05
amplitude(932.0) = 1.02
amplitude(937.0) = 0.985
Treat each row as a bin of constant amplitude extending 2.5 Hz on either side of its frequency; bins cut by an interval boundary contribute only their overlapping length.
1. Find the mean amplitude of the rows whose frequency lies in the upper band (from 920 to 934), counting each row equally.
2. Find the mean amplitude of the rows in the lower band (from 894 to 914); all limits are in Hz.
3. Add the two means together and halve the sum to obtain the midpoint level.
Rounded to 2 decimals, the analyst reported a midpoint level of 1.08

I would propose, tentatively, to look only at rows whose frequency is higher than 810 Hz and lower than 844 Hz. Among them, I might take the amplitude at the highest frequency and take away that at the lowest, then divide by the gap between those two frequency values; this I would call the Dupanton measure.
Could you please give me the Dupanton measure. -0.0017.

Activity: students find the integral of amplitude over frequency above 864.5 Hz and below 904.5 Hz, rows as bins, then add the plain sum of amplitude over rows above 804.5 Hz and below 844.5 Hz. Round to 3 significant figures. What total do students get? 50.7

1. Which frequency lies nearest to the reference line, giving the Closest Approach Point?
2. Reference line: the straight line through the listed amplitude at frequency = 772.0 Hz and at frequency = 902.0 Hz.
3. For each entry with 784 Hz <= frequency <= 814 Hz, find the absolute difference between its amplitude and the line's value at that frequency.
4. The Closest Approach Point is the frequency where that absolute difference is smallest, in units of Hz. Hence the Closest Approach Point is 792.0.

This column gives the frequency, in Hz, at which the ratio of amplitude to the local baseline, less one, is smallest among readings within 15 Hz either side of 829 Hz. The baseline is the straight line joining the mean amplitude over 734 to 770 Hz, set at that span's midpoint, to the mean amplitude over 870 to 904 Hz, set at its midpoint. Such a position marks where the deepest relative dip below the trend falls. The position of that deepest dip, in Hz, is 842.0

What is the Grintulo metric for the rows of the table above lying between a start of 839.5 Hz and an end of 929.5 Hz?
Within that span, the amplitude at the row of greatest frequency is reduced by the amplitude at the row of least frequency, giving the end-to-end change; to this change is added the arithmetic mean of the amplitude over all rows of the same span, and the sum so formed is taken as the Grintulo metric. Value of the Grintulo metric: 1.067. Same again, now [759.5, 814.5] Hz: 1.120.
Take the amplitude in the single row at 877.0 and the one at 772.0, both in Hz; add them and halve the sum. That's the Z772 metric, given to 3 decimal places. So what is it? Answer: 1.090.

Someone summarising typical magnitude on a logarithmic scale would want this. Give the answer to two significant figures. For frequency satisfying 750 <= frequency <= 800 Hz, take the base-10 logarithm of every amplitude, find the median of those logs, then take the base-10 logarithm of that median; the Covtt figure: -1.3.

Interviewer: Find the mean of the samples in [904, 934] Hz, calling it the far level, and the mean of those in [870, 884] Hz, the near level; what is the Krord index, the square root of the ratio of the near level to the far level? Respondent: 0.98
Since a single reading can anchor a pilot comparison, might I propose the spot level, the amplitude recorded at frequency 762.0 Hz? 1.1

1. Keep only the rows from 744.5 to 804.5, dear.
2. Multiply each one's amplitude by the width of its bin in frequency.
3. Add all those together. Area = 67.6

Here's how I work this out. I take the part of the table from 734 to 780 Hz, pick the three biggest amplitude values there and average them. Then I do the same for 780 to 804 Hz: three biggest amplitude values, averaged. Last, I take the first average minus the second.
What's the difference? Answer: 0.01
